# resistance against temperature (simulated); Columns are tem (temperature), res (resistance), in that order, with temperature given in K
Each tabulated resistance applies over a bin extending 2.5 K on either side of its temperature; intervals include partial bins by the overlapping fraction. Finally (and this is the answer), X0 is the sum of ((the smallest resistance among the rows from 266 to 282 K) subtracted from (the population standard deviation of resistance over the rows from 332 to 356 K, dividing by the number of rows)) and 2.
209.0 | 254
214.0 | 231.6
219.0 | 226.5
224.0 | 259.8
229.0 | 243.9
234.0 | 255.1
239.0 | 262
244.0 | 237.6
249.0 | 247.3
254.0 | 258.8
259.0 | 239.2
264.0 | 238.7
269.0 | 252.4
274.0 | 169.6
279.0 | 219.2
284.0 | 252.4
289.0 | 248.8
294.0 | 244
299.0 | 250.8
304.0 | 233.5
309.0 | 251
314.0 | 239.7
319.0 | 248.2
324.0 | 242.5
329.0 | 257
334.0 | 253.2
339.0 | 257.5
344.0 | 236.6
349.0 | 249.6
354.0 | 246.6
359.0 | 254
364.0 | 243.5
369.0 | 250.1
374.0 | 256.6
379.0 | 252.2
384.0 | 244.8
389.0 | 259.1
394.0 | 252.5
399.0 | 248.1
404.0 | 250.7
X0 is -161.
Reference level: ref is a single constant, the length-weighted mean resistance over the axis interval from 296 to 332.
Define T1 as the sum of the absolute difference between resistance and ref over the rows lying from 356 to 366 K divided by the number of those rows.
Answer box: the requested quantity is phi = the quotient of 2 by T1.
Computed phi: 0.38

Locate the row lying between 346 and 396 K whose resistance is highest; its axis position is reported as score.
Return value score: 389.0 K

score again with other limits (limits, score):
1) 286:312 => 309.0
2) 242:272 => 254.0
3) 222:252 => 239.0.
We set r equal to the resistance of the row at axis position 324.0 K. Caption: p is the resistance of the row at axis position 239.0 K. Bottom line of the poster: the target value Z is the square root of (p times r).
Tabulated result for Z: 252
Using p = 262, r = 242.5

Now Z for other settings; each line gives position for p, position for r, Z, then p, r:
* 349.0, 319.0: 249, 249.6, 248.2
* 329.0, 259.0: 248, 257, 239.2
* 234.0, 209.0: 255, 255.1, 254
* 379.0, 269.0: 252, 252.2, 252.4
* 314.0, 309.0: 245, 239.7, 251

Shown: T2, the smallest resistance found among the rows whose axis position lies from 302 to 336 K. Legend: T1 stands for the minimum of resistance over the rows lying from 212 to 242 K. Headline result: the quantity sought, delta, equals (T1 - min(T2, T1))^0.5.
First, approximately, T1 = 226.5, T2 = 233.5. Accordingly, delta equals 0.0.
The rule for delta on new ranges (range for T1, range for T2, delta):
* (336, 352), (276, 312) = 4.2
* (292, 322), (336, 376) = 0.0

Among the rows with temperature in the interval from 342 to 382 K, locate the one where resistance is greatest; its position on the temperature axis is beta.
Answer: 374.0 K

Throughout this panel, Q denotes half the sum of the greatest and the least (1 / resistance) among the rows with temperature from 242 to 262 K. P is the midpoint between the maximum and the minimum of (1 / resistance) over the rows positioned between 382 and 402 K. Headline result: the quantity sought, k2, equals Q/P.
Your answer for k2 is 1.02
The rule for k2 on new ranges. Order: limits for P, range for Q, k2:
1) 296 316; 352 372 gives 0.97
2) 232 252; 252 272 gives 1.00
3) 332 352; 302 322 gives 1.02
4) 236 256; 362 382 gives 1.00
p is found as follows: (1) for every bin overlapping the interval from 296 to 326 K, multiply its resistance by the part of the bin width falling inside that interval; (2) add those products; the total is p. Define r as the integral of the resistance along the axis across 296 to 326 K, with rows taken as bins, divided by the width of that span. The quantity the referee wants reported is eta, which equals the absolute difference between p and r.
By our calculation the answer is 7085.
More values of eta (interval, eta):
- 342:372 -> 7165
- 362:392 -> 7285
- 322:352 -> 7235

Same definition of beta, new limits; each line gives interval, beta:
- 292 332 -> 329.0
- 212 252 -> 239.0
